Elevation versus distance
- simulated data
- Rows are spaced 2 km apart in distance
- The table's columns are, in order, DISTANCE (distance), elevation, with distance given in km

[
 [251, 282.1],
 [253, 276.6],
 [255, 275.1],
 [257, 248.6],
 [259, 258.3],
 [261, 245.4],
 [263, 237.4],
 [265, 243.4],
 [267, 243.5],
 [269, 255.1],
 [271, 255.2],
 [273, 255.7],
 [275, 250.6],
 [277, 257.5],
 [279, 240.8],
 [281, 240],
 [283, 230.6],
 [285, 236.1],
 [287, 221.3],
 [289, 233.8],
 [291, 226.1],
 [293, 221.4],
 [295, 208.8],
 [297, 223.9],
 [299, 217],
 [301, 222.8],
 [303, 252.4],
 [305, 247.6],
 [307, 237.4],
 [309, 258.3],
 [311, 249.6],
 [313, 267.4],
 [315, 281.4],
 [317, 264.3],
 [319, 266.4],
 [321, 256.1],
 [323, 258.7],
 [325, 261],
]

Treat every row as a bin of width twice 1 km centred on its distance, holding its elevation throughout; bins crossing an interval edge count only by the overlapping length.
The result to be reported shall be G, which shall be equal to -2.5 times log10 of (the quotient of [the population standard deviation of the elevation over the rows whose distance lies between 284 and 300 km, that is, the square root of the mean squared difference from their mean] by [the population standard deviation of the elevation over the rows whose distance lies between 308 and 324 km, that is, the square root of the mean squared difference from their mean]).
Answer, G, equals 0.1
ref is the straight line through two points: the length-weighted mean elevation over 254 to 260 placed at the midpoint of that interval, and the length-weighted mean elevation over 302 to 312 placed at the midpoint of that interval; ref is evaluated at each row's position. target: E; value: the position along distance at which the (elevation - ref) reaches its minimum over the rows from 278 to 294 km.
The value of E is 287 km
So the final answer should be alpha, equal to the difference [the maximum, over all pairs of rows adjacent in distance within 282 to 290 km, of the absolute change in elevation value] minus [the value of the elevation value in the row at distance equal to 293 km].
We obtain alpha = -207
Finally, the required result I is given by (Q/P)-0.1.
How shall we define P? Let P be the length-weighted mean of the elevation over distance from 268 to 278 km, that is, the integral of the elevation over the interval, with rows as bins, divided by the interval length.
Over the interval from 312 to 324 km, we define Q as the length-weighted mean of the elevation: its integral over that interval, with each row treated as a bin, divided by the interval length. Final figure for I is 0.94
